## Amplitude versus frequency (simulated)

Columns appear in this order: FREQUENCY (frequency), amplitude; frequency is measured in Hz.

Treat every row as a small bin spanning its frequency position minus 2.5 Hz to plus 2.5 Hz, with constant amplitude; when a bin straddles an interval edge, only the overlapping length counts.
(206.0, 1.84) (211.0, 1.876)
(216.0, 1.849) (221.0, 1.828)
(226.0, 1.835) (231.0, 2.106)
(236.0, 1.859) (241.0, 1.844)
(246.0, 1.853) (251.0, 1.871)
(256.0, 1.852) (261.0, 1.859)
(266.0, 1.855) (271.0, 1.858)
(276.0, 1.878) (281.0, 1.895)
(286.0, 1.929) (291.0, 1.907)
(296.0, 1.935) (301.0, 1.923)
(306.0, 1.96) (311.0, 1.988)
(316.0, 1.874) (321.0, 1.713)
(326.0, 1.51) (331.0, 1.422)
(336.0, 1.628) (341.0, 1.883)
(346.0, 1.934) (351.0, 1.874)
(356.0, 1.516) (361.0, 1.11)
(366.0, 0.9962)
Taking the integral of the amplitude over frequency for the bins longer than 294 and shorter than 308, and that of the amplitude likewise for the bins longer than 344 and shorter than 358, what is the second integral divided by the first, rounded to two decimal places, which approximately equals 0.92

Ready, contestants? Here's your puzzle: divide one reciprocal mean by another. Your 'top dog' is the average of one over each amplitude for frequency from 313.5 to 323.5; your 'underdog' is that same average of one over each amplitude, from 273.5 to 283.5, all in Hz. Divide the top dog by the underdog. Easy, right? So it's 1.05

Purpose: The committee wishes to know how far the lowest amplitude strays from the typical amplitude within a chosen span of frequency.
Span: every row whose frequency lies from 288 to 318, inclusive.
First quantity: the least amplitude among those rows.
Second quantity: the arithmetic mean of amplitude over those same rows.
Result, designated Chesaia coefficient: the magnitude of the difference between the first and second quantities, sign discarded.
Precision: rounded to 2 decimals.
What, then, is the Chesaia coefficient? 0.06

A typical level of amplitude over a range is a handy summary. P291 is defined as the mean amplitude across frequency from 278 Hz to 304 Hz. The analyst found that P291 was 1.92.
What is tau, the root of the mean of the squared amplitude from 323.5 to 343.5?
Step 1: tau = 1.62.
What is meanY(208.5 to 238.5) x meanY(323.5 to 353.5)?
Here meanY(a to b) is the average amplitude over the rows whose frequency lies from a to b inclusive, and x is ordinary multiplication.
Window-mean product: 3.23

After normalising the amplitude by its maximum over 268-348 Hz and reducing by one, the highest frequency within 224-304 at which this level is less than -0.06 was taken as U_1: 271.0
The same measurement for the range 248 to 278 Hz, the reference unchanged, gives 271.0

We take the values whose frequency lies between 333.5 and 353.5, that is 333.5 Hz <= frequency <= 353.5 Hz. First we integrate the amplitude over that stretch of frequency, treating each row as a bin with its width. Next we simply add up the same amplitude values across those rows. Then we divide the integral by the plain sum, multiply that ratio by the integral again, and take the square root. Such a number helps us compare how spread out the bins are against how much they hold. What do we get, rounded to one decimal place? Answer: 13.5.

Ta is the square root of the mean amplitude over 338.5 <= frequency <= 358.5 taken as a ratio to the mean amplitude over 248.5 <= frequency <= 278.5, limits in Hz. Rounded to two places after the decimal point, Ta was 0.98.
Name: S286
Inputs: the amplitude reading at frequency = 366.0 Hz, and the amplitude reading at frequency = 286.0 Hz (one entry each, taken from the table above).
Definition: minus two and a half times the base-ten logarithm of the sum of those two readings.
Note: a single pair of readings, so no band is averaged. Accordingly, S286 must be -1.17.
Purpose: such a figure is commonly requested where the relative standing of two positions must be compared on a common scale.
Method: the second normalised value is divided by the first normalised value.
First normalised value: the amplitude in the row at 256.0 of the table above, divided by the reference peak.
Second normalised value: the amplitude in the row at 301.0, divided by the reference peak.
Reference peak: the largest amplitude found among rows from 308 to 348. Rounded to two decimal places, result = 1.04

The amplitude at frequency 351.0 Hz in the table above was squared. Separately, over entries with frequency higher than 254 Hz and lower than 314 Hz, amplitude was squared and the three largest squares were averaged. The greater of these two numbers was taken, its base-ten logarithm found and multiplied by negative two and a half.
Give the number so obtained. -1.46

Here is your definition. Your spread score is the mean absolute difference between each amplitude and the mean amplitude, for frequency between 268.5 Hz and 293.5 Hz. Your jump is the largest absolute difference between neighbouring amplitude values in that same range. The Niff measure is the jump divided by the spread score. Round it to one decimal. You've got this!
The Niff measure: 1.7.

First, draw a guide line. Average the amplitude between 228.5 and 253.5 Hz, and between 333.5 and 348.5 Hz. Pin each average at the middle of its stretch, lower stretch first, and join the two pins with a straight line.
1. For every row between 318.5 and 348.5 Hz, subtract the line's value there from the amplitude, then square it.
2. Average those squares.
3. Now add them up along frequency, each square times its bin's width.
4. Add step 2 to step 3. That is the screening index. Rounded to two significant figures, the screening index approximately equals 1.7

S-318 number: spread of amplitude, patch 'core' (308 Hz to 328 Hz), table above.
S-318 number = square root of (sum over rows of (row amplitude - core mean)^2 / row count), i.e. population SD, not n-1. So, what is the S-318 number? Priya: 0.18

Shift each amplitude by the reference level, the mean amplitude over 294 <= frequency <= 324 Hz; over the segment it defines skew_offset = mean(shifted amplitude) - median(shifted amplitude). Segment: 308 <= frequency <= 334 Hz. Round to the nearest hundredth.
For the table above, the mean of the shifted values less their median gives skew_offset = -0.01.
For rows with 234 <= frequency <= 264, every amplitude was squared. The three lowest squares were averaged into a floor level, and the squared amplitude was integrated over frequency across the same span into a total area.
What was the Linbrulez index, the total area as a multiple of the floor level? 30.2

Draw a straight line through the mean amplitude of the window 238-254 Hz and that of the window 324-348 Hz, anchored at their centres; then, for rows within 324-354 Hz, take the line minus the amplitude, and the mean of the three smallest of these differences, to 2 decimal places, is -0.24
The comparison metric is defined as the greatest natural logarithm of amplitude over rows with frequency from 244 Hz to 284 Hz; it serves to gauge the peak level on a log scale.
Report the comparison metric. 0.639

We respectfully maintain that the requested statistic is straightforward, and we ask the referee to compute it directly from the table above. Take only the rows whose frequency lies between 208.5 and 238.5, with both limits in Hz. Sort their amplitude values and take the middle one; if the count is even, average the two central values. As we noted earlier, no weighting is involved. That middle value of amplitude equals 1.85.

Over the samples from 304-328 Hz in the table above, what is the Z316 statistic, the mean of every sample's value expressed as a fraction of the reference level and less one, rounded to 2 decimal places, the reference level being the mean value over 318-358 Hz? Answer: 0.07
